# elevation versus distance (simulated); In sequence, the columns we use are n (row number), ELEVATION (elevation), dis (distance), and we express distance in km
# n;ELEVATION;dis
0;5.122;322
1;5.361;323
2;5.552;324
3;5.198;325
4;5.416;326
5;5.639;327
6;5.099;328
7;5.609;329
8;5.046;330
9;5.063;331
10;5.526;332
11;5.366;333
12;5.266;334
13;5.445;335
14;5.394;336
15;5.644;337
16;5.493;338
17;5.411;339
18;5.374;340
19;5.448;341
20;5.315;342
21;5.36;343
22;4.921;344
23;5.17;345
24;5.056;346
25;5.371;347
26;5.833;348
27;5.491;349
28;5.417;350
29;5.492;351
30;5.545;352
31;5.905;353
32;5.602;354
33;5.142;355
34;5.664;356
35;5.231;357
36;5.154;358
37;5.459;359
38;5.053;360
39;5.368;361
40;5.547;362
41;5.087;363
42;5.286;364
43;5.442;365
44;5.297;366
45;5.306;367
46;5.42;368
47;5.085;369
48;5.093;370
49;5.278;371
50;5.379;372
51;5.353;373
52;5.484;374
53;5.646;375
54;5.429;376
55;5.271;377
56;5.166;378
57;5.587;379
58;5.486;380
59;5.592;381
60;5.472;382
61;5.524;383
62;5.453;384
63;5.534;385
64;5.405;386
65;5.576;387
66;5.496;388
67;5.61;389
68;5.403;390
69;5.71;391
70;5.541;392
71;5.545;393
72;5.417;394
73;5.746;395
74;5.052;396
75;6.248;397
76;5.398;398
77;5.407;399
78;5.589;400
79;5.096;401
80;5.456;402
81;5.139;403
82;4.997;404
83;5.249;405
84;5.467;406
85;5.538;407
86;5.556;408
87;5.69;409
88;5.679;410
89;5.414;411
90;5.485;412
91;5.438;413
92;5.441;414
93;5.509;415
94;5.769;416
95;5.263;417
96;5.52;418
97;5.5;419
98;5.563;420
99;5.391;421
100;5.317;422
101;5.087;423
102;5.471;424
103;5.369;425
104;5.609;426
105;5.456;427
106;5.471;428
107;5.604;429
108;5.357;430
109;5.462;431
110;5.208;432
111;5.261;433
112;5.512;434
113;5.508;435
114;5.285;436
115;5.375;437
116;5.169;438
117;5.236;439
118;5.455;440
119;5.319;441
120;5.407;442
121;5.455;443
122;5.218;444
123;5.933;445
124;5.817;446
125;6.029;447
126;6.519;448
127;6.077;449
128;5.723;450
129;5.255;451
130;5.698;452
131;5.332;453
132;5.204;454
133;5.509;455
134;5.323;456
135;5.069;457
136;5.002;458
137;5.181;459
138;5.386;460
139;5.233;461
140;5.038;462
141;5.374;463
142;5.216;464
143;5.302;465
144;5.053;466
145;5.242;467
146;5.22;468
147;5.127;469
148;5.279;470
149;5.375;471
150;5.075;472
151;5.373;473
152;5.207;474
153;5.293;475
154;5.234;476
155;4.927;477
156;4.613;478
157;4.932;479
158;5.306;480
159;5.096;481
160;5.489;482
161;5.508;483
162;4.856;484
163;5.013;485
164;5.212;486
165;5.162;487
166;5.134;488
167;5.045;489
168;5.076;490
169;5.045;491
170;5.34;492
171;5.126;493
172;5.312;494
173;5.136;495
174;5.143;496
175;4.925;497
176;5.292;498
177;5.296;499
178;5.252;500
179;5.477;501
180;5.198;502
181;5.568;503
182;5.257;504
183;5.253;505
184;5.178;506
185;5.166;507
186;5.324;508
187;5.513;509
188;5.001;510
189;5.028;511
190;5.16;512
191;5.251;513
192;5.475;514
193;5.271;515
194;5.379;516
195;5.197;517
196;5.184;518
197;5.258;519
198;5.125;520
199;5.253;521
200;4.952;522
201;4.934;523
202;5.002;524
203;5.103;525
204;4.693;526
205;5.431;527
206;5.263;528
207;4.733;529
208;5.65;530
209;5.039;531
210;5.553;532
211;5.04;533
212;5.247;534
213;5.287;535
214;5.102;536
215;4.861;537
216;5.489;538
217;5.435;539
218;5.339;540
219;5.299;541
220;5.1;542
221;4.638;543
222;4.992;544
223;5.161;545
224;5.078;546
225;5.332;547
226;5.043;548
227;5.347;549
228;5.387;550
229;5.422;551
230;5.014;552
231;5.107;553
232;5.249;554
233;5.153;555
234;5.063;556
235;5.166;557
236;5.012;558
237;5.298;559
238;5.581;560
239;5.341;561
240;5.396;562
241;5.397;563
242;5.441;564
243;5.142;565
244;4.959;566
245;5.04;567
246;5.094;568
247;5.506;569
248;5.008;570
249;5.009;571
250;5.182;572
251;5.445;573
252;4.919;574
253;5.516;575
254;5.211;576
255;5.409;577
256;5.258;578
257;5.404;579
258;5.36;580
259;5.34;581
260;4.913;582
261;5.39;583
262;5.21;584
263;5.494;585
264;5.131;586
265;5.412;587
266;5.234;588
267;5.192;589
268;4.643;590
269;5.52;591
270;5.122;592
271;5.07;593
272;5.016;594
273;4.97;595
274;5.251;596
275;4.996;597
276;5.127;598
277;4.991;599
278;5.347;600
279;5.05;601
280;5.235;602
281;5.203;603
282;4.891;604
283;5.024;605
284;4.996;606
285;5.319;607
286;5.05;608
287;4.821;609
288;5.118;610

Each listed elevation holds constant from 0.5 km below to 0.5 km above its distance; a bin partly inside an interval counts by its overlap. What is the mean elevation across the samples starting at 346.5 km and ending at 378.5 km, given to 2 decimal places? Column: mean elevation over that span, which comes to 5.38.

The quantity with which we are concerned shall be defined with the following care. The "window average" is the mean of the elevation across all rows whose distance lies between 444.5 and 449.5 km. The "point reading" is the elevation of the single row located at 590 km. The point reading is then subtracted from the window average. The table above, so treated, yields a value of 1.4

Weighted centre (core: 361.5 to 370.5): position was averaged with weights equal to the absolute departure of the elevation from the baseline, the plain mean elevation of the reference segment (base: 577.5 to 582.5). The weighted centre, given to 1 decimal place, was 365.7 km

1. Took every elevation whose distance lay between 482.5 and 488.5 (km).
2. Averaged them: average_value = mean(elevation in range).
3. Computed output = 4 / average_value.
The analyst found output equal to 0.78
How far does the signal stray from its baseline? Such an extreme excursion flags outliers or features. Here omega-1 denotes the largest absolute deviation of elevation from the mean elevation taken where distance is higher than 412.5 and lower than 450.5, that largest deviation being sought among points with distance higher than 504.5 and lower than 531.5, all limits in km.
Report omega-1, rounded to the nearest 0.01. 0.81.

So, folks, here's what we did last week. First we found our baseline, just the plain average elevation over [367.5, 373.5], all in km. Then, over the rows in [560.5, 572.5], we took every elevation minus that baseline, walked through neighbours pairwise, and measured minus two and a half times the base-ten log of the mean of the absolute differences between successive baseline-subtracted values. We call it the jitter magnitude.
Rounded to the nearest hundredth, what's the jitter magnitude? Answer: 1.96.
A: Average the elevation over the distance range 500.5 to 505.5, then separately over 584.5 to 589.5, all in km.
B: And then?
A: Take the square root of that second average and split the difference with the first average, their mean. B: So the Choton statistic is 3.83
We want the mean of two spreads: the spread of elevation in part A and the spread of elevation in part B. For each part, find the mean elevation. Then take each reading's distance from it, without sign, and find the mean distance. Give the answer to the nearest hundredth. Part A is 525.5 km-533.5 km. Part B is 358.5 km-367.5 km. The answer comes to 0.21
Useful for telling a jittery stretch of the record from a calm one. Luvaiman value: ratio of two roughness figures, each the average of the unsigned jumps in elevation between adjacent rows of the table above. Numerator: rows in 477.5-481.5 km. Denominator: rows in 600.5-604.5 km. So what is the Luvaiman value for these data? 1.7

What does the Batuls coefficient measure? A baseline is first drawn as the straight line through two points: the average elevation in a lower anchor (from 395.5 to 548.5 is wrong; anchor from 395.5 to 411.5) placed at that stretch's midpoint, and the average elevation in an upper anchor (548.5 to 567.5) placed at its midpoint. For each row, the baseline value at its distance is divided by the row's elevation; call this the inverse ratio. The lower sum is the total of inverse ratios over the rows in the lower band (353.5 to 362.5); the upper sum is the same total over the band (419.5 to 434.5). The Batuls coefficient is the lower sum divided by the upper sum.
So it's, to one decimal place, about 0.6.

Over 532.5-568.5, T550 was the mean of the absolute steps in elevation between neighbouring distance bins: 0.18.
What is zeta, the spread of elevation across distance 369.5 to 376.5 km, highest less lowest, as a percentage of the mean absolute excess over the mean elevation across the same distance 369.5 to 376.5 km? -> 463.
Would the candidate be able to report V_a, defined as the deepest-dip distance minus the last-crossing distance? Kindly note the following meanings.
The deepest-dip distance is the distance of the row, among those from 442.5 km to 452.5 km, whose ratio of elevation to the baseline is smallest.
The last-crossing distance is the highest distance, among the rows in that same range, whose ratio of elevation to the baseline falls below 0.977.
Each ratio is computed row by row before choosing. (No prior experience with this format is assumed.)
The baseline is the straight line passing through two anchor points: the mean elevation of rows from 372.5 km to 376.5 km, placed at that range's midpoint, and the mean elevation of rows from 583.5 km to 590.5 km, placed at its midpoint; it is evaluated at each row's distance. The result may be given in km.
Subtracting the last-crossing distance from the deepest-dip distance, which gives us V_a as 0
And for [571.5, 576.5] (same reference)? 0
